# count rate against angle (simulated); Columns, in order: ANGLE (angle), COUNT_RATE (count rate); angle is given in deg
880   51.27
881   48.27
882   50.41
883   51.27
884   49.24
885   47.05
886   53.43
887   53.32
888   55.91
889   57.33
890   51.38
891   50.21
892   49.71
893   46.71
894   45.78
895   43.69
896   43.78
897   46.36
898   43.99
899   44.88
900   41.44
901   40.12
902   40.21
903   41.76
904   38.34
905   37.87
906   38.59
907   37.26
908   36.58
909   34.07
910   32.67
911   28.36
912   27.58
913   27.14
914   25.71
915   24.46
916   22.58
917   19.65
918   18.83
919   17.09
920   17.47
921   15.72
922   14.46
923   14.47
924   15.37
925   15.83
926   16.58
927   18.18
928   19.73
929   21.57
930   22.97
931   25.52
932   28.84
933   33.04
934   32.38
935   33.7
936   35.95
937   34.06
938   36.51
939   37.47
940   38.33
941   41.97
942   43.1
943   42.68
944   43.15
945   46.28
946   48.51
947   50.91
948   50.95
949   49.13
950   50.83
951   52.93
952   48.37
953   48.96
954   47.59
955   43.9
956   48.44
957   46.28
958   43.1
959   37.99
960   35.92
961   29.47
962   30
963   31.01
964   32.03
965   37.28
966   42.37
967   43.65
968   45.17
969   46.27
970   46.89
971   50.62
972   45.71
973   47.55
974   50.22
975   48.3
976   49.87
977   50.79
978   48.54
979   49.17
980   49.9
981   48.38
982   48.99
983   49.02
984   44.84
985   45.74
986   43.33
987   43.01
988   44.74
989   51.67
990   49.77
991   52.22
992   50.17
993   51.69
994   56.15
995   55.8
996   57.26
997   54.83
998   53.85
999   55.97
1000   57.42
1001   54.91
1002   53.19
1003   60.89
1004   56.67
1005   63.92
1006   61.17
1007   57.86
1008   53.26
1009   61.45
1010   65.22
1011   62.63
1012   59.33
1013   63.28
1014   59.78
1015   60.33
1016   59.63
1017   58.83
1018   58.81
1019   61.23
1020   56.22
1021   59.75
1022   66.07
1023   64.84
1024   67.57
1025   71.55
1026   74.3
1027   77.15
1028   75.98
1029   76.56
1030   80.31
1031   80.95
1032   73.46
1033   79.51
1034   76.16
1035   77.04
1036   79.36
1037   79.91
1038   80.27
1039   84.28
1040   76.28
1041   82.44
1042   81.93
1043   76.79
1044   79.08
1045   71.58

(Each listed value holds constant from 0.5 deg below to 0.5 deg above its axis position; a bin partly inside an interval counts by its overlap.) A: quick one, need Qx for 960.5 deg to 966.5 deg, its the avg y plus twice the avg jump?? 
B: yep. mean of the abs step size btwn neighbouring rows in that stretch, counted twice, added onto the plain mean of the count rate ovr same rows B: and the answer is 39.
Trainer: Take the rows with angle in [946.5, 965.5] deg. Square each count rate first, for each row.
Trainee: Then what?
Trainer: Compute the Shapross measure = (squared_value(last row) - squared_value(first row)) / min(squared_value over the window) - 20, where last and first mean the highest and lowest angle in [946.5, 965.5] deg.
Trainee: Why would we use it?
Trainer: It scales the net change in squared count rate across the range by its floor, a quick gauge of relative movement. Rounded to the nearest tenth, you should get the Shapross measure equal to -21.4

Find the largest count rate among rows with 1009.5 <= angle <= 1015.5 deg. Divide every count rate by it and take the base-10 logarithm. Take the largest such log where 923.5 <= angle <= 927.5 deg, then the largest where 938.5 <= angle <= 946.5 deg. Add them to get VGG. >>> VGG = -0.68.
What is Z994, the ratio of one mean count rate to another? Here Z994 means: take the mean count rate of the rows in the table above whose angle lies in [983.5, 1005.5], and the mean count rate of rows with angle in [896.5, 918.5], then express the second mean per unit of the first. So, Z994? 0.65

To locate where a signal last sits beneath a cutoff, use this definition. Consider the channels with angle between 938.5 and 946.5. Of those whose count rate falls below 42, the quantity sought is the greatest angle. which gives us 941 deg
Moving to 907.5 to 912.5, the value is 912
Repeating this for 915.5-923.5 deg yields 923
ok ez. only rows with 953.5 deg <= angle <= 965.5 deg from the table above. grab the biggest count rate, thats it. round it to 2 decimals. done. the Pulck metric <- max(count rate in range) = 48.44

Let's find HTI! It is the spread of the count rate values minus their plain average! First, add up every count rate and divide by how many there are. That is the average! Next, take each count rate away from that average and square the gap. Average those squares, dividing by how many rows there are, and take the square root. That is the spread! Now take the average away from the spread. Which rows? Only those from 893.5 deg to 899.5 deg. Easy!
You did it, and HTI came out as -44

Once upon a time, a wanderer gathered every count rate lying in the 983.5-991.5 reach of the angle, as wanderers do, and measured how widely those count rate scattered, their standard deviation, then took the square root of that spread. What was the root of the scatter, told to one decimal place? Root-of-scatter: 1.9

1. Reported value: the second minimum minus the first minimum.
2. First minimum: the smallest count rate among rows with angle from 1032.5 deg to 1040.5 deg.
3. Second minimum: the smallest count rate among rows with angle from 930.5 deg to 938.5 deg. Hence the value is -51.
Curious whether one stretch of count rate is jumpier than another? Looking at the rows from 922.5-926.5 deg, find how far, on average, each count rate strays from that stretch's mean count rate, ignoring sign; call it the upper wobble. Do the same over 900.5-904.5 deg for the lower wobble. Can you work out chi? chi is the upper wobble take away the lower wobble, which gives -0.2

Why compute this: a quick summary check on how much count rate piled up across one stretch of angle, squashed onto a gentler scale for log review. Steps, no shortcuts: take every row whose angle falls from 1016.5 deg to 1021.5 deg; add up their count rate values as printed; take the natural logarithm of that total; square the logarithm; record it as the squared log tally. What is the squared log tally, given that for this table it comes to 32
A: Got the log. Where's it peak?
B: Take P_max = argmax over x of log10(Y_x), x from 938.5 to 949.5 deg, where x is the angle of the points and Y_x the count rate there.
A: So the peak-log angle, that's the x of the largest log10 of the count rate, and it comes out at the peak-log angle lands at 948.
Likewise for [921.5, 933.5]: 933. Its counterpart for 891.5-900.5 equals 892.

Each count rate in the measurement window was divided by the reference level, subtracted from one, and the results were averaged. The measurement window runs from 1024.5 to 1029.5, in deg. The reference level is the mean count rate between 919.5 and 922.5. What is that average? -3.7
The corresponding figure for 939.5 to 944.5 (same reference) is -1.6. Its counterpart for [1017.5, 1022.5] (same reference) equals -2.8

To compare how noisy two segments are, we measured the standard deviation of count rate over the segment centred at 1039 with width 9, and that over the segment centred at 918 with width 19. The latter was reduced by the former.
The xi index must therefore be 3.5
